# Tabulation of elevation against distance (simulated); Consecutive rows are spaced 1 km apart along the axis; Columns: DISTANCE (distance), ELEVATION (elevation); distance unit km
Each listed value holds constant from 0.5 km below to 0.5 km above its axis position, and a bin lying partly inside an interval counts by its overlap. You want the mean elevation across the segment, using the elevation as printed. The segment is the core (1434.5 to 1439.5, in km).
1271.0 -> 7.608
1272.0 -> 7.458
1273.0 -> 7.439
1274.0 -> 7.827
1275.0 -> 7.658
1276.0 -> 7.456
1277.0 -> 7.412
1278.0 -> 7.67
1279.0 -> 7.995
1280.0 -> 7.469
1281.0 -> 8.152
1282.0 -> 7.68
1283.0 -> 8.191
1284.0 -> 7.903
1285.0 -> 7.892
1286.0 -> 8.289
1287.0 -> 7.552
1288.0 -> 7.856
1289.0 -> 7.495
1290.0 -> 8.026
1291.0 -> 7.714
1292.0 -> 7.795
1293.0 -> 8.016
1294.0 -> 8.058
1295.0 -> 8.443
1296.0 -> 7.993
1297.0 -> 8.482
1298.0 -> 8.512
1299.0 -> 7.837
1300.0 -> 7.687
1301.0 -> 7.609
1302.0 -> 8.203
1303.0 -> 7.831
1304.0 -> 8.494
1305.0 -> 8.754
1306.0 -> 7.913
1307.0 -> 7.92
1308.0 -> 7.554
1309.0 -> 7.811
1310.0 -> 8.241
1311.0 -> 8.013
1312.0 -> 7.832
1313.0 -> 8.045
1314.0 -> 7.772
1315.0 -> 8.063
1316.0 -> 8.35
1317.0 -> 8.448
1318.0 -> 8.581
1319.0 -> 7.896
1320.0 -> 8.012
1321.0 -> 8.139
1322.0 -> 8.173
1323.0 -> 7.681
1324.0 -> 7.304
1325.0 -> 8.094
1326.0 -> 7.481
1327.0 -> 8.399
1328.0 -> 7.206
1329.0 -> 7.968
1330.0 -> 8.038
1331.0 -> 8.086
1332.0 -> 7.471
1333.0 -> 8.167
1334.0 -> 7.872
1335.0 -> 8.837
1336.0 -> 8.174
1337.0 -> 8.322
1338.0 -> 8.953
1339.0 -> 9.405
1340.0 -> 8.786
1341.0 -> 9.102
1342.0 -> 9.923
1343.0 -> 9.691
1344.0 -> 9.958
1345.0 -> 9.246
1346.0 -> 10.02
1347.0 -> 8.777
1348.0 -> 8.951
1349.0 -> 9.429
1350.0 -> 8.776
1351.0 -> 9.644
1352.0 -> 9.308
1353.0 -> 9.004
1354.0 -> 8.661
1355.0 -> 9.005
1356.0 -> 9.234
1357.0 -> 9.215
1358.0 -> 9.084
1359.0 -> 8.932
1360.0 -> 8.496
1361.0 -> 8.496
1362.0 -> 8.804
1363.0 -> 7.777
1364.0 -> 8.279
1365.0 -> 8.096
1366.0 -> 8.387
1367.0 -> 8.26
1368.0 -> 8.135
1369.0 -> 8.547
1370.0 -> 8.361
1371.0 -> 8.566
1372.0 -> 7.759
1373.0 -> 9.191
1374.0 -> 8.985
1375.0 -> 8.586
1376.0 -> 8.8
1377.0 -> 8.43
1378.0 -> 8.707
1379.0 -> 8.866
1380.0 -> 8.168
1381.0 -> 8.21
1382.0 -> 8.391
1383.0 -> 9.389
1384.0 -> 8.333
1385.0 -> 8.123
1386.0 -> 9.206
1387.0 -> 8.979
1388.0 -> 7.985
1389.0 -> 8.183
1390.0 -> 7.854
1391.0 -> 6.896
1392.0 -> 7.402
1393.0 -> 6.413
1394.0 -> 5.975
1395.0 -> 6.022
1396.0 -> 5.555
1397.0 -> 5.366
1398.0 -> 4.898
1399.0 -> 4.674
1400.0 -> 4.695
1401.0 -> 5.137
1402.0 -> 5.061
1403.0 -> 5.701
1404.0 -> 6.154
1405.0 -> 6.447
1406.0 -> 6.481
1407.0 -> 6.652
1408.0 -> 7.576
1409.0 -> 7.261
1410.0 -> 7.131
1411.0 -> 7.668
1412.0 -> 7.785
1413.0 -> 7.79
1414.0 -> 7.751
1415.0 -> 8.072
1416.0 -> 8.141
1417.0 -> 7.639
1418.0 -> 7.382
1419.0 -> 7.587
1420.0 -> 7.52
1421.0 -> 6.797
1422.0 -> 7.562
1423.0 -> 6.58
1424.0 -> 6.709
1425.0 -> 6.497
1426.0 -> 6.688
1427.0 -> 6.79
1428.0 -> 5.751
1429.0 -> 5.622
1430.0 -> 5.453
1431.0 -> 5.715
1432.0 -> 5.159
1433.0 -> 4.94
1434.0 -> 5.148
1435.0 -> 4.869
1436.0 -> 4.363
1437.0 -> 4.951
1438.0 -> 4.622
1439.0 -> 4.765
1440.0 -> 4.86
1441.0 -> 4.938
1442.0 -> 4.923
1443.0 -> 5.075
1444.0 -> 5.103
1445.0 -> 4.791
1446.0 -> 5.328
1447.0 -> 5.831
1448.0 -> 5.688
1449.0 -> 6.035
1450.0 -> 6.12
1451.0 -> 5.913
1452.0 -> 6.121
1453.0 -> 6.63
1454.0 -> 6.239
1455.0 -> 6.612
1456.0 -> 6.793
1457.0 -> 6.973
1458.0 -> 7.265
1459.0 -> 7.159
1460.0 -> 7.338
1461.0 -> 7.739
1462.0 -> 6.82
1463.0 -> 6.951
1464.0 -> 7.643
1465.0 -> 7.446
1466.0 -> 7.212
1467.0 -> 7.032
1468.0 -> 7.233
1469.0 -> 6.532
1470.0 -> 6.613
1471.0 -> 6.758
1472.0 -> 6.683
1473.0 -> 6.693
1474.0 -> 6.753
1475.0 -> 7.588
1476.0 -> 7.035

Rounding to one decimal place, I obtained 4.7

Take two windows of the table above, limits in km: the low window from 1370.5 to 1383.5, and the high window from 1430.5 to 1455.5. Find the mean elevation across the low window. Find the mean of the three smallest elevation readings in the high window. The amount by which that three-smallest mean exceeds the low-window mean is -4.0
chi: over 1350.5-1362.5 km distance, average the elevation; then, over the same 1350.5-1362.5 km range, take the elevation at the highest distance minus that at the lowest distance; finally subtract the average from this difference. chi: -10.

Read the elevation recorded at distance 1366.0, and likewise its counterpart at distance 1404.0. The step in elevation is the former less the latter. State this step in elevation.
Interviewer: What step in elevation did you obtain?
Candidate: 2.2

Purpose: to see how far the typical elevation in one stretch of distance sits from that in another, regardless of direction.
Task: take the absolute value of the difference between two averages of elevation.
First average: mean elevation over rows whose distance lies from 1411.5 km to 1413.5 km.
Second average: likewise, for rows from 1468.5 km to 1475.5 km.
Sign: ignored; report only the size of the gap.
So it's 1.0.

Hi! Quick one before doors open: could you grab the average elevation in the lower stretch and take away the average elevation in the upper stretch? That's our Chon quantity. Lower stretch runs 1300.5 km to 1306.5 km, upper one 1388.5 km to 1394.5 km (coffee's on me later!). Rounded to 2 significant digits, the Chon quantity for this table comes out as 1.0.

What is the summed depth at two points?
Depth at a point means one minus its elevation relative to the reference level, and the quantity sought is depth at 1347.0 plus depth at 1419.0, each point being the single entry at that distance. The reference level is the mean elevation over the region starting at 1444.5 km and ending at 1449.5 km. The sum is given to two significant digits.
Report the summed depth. -0.96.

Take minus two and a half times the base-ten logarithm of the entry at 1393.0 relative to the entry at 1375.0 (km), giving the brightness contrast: 0.3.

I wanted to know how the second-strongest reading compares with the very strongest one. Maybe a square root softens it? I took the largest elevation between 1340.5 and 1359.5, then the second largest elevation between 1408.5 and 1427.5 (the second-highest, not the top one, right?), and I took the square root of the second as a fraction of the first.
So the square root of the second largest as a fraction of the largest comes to 0.90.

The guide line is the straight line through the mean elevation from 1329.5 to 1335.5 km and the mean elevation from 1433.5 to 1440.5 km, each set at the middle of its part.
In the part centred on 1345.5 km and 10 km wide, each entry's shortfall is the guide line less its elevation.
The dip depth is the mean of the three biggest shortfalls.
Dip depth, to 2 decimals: -1.23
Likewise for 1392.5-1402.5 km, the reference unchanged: 1.23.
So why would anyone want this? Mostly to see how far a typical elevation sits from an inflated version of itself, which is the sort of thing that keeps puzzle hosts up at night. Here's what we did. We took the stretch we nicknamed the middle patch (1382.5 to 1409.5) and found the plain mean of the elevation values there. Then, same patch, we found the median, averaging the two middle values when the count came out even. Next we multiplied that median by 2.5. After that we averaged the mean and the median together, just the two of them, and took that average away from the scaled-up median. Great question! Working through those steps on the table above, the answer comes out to 10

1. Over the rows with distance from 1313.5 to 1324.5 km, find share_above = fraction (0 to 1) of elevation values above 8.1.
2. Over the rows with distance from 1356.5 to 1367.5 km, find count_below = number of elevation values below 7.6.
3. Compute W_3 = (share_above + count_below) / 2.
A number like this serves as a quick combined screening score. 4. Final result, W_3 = 0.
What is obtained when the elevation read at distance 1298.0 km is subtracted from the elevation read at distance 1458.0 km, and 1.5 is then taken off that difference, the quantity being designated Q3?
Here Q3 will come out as -2.7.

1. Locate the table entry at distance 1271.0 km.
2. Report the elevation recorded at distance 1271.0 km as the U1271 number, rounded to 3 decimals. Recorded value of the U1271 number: 7.608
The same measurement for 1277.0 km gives 7.412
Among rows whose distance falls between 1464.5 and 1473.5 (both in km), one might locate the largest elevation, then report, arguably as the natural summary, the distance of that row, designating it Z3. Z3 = 1465.0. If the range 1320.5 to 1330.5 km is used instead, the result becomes 1327.0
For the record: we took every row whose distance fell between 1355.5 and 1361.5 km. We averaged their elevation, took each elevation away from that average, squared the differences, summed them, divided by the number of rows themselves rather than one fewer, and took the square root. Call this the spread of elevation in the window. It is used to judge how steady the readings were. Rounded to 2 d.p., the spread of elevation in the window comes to 0.31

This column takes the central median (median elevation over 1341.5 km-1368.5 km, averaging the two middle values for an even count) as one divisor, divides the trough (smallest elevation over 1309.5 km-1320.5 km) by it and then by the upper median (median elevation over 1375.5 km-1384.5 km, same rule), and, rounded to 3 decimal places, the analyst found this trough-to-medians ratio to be 0.103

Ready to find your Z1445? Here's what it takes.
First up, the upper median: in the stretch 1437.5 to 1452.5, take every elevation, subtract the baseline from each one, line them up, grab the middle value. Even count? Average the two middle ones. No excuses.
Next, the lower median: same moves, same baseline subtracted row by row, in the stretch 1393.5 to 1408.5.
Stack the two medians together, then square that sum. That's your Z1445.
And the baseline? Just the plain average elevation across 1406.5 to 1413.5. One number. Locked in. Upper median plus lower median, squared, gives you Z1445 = 16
